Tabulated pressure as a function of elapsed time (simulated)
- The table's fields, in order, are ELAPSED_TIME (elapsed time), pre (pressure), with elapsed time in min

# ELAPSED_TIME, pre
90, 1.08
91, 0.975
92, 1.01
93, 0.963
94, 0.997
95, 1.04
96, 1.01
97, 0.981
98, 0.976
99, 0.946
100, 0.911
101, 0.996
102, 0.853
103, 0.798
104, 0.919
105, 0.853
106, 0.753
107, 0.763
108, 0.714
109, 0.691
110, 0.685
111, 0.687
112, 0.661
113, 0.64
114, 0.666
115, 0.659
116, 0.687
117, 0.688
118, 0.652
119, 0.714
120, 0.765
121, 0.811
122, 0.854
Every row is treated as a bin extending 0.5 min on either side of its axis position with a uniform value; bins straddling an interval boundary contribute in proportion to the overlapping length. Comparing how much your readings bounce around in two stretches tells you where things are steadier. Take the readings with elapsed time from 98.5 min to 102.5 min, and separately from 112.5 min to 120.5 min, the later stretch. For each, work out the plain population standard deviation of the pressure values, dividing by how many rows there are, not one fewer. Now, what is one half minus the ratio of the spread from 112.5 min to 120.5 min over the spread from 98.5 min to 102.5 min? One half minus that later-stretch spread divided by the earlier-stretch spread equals -0.2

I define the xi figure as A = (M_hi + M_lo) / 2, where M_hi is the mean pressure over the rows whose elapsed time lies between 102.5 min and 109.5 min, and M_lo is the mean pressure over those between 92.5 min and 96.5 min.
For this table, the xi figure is 0.89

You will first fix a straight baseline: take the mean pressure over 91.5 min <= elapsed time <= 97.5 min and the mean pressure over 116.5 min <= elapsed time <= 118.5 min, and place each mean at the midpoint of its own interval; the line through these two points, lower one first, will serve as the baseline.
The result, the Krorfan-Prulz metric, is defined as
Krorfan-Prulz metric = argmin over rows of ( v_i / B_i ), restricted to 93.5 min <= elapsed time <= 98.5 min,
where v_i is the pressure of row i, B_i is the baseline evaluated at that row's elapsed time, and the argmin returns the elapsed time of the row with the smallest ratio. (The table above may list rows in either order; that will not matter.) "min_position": 94 min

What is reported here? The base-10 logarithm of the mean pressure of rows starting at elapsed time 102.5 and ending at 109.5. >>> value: -0.11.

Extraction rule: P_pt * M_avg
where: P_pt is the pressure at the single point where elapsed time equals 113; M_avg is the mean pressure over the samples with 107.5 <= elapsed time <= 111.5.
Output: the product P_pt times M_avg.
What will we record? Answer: 0.44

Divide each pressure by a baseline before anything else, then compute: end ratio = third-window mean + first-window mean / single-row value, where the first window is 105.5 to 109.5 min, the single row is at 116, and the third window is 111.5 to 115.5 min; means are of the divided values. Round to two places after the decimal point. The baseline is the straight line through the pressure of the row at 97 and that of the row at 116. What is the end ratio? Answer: 1.80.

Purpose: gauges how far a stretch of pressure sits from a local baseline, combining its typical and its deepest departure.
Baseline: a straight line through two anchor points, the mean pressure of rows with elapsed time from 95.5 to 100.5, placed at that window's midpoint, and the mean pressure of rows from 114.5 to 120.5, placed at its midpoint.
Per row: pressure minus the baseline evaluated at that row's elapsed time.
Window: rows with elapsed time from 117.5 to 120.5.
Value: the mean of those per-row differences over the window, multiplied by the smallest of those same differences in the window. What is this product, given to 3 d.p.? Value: -0.001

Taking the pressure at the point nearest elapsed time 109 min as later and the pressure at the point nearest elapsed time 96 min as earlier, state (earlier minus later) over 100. 0.0032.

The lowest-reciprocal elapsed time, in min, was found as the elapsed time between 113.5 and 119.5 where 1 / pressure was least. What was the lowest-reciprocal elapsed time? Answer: 119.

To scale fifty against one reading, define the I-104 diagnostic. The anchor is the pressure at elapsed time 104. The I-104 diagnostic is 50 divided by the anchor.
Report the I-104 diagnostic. 54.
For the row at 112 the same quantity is 76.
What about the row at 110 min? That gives 73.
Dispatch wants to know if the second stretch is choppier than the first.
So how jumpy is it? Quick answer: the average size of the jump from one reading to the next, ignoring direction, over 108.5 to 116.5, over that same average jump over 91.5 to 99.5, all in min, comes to 0.53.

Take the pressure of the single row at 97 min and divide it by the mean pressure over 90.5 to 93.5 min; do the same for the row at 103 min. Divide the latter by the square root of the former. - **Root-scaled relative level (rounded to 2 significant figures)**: 0.81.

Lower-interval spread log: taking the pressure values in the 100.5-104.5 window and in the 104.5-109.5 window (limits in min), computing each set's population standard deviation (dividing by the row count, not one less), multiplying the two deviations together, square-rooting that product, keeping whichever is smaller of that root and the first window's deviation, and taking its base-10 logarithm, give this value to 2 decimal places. -1.19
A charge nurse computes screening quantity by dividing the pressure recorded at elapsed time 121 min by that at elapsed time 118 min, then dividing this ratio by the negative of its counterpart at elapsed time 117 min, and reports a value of -1.8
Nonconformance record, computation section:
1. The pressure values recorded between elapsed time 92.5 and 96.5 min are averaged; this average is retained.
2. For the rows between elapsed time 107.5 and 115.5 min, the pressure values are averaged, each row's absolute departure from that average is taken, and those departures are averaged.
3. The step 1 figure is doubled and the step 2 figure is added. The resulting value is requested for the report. 2.0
